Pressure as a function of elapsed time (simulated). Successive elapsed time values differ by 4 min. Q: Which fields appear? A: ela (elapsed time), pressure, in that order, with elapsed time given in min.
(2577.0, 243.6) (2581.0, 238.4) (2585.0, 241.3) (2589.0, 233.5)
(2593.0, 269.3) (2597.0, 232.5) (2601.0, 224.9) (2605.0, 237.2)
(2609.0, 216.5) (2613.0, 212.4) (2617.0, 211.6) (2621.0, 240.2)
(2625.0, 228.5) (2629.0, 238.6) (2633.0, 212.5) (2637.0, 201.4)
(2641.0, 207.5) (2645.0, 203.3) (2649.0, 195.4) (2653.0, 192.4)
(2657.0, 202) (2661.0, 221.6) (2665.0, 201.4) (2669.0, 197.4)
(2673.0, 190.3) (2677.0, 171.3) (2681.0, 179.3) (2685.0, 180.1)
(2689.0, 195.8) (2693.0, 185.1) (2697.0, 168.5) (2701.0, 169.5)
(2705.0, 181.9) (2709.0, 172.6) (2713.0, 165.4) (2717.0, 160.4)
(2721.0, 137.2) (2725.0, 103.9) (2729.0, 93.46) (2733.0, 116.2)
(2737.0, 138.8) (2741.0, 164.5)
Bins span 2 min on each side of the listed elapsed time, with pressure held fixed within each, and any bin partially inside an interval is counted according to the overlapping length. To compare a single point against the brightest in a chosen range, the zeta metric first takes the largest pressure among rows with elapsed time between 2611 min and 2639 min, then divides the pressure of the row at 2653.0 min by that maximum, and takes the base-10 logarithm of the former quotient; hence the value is -0.10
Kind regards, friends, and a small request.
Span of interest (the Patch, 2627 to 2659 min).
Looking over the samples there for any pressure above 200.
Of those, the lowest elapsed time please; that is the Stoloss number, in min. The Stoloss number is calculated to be 2629.0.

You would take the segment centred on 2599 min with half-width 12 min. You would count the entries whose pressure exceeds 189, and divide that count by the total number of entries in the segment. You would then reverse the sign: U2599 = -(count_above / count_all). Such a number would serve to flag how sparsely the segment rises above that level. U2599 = -1.00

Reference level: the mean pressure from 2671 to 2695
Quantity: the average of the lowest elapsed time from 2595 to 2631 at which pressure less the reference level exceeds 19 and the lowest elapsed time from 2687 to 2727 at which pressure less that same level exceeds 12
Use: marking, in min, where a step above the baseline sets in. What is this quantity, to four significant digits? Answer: 2643 min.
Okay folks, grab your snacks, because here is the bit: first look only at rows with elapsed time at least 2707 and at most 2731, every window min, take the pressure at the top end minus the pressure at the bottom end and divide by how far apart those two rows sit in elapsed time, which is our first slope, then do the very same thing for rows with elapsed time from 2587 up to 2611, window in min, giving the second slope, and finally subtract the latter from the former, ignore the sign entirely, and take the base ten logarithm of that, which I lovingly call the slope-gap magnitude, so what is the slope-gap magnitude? 0.5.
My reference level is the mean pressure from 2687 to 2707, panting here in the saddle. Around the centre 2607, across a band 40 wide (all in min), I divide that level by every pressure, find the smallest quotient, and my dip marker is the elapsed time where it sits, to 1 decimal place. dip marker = 2593.0 min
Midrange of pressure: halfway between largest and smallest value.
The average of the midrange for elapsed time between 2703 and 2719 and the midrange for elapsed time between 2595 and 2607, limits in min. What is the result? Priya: 201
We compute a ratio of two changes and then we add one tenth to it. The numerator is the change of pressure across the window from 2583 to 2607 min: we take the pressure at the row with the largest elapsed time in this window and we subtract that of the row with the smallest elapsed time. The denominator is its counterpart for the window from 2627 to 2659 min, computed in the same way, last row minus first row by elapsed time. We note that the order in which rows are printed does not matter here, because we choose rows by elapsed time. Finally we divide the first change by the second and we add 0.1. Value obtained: 0.21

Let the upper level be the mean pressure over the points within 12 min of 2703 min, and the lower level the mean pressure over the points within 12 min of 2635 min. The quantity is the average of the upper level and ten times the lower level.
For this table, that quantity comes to 1163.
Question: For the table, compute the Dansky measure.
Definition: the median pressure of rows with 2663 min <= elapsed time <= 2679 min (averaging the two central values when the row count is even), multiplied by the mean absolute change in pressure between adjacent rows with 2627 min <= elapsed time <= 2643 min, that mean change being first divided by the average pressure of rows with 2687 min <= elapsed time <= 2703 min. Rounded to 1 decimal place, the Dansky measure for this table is 15.6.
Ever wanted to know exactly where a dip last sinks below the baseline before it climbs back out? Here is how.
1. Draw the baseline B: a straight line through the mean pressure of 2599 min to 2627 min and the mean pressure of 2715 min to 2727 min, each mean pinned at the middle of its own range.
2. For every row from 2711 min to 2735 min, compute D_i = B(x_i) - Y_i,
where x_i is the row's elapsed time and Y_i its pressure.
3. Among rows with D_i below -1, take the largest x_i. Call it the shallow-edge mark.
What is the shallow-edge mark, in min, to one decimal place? 2721.0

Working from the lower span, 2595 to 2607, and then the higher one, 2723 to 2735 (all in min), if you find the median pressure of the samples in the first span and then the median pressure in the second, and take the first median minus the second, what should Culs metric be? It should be 129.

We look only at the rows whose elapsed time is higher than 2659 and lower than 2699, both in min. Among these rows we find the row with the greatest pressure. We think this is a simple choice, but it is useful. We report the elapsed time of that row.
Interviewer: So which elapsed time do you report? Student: 2661.0 min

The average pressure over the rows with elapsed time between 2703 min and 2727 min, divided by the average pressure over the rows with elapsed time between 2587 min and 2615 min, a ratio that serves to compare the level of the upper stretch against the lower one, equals 0.66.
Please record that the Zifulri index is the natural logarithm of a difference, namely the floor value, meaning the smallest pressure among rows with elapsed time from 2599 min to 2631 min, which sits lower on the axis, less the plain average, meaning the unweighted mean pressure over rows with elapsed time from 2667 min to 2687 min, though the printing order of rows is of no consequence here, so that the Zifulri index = 3.3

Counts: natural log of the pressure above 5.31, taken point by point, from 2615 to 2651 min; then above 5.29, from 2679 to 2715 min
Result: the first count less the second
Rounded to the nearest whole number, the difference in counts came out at 7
